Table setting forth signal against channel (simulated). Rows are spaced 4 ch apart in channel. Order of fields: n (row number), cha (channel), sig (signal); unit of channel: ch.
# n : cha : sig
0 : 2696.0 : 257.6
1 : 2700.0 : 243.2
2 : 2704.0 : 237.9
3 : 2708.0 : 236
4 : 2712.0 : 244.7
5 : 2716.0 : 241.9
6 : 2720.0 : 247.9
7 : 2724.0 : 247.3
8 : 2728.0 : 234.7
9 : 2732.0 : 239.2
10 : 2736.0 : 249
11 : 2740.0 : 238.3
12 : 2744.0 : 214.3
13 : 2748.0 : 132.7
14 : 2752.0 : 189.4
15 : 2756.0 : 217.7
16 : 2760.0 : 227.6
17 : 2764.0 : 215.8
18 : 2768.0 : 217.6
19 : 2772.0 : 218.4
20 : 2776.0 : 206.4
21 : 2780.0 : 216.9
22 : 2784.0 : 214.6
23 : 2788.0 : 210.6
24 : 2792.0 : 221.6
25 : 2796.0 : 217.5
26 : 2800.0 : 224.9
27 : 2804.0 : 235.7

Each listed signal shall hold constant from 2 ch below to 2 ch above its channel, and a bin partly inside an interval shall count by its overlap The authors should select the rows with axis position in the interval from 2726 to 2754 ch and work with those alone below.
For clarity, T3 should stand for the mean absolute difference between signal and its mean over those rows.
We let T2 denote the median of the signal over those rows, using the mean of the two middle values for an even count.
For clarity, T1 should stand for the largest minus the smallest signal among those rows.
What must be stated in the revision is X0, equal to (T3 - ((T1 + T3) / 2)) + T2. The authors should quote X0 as 192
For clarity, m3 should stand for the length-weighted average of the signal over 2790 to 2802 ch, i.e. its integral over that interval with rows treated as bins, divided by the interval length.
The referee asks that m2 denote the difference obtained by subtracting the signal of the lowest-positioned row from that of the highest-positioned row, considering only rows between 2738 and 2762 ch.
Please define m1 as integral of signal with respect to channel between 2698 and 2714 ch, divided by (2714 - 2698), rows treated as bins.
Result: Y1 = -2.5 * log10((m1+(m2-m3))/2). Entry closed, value -1.6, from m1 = 240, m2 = -11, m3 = 221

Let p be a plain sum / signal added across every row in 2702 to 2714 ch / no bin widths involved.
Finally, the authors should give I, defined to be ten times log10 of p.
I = 28.6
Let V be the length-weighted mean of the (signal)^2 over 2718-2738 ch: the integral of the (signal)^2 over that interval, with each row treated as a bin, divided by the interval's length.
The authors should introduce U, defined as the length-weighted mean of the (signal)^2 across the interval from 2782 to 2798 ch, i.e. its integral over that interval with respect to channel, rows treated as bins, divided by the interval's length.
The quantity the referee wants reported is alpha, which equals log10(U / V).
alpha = -0.104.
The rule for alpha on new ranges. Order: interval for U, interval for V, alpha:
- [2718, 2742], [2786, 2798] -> 0.099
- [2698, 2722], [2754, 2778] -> 0.093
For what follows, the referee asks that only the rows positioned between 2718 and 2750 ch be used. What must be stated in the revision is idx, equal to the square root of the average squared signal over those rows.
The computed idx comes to 228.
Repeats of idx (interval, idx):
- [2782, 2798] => 216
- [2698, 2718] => 241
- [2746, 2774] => 205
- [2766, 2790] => 214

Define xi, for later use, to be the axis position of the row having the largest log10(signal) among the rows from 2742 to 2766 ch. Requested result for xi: 2760.0 ch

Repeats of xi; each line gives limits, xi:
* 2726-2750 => 2736.0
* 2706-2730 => 2720.0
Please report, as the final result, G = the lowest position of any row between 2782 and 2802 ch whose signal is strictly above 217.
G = 2792.0 ch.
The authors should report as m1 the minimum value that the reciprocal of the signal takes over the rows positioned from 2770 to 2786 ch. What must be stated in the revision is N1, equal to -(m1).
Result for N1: -0.0046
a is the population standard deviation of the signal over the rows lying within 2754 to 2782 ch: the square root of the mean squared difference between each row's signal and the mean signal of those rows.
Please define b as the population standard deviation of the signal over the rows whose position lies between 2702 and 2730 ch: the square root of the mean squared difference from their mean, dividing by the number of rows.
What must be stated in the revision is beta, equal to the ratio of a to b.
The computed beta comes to 1.1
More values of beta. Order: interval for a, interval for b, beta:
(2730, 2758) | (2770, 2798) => 7.8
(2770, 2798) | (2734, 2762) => 0.1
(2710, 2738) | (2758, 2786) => 0.8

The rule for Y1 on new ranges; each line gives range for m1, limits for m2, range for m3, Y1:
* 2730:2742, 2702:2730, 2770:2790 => -2.8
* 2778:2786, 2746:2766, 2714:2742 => -3.6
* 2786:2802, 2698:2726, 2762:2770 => -1.2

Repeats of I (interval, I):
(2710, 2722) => 28.7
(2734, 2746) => 28.5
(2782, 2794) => 28.1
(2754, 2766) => 28.2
